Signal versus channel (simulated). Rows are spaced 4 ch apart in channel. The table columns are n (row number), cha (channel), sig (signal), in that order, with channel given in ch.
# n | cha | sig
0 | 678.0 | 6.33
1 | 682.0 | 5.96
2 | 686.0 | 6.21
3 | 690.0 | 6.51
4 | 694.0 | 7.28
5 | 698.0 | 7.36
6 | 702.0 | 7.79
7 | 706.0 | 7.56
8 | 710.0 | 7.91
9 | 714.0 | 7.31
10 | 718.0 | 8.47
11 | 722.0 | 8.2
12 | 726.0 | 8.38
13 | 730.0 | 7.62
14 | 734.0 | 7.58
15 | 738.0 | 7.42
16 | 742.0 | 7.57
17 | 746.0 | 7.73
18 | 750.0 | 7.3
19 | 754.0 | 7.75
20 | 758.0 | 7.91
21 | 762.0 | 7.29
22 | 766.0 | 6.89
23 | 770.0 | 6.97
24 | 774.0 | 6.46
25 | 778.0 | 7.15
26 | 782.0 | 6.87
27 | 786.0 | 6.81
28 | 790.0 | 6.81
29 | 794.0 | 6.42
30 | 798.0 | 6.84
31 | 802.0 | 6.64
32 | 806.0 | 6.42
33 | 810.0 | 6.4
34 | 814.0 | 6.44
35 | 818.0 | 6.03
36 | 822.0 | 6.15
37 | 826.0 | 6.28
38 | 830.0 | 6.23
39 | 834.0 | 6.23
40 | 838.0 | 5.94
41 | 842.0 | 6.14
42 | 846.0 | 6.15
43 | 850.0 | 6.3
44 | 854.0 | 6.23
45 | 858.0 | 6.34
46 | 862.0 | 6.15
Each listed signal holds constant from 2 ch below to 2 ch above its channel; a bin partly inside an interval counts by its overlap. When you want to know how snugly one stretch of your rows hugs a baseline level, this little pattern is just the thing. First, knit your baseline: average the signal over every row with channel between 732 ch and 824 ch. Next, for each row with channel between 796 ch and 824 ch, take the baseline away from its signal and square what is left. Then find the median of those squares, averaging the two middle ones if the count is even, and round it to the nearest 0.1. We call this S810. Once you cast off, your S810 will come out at 0.3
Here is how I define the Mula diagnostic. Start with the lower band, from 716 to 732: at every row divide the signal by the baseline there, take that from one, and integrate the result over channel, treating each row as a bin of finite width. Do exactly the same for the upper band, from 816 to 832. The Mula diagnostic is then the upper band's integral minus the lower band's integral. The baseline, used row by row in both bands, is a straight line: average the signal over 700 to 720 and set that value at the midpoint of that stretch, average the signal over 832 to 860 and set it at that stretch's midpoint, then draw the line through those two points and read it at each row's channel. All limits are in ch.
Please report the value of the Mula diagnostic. 1.8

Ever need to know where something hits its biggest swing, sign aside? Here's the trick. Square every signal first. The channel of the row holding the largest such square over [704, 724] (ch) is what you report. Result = 718.0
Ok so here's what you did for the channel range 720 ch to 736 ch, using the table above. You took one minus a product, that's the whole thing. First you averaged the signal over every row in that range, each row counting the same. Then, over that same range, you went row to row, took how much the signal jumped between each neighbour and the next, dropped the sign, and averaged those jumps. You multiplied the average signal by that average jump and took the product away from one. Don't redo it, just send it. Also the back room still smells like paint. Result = -1.6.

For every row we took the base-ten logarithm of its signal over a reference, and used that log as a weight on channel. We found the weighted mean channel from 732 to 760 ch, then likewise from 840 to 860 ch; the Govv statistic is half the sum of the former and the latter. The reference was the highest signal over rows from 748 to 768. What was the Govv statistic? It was 796.6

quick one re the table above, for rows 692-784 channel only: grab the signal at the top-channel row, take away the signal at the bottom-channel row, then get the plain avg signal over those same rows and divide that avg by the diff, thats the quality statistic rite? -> -18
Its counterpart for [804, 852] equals -52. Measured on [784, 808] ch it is -17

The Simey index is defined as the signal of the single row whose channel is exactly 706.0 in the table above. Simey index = 7.56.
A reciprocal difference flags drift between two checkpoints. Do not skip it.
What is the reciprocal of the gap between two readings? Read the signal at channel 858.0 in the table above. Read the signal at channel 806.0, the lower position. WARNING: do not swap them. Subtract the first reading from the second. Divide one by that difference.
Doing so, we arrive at 12.5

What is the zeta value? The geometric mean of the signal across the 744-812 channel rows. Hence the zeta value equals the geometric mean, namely 6.96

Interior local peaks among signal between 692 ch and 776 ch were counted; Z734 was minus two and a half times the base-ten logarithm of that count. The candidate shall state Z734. -2.1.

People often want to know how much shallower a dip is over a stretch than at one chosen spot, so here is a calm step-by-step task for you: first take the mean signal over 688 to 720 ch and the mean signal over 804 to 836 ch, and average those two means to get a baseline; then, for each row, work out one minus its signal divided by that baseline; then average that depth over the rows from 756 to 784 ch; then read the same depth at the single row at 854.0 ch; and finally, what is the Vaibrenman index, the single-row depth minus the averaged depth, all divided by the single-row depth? 1.3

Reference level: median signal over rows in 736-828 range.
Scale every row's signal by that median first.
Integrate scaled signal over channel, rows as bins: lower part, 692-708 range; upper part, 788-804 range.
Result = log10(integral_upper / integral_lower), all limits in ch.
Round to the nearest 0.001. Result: -0.050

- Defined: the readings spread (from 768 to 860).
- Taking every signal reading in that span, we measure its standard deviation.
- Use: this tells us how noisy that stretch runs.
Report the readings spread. 0.32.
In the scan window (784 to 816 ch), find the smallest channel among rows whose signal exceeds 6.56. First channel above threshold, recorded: 786.0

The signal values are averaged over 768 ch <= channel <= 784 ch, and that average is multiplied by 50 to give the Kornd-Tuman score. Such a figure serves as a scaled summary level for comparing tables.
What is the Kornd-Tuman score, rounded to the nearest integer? 343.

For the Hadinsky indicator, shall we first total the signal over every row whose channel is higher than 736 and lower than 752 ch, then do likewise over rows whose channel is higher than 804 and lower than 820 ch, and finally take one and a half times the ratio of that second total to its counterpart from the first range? 1.26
